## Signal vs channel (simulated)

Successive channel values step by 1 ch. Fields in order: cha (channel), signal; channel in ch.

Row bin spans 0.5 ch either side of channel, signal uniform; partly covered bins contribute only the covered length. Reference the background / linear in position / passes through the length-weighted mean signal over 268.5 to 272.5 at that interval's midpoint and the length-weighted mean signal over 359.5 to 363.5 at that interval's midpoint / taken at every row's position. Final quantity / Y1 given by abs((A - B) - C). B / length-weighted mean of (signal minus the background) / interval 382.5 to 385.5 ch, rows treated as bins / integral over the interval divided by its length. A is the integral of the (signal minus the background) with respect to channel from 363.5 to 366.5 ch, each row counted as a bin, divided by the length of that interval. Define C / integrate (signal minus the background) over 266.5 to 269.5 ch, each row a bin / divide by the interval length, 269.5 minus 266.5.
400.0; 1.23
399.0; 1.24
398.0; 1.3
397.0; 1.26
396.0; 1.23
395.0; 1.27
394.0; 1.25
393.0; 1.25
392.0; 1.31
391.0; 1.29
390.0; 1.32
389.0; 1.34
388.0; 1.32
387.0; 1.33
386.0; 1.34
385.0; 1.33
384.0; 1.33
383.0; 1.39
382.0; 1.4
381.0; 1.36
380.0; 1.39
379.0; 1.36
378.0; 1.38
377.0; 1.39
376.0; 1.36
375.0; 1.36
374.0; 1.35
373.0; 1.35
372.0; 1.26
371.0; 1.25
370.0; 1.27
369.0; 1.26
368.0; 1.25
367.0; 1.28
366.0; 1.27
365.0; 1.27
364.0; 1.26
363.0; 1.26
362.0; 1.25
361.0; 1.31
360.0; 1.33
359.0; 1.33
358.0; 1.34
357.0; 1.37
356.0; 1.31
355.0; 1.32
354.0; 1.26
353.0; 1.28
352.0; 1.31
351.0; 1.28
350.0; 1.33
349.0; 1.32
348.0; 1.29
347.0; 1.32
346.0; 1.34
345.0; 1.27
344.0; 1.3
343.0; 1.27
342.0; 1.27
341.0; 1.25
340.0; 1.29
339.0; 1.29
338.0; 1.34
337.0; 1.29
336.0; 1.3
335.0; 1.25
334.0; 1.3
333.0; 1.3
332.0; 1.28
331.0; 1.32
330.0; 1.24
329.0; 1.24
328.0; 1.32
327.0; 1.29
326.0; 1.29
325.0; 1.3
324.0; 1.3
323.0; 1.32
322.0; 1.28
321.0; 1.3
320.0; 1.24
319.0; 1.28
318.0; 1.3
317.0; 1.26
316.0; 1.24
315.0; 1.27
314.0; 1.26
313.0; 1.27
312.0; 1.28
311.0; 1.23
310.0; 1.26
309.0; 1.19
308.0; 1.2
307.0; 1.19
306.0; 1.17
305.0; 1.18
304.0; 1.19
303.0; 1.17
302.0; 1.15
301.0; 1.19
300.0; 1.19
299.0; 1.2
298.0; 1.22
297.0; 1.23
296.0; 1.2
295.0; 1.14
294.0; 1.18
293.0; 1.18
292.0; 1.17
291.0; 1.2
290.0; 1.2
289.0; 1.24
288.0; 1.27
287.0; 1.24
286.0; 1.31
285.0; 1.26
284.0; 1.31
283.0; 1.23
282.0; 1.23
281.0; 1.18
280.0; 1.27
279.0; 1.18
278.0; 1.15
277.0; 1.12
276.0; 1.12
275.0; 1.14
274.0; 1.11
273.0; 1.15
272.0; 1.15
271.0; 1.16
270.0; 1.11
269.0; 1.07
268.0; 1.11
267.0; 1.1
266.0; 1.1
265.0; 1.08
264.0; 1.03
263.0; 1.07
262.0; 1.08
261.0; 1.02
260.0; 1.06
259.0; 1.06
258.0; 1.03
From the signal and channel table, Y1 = 0.024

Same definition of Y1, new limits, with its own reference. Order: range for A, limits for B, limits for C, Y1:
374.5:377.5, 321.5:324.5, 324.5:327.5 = 0.096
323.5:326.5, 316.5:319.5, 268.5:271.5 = 0.012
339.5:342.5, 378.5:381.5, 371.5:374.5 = 0.041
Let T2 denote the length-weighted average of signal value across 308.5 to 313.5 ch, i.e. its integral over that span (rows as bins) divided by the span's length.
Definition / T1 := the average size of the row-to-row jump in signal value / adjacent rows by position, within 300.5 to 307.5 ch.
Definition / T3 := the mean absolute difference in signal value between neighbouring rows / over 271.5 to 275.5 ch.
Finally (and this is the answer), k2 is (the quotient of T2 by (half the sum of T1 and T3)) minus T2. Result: 56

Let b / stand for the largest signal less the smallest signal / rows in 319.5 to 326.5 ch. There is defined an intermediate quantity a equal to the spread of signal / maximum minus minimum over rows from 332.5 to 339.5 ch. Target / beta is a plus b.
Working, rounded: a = 0.090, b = 0.080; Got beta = 0.17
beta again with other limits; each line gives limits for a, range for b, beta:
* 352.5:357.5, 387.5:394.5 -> 0.20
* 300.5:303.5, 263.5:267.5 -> 0.11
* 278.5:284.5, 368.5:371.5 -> 0.15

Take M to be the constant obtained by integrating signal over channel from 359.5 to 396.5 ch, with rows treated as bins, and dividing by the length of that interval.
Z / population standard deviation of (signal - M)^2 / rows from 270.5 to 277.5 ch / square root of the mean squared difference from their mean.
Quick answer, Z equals 0.0062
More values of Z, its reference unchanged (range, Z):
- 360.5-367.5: 0.0011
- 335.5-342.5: 0.0012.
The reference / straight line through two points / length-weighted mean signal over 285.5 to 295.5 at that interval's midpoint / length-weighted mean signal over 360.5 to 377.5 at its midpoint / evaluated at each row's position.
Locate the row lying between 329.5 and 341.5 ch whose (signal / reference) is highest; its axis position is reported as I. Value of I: 338.0 ch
